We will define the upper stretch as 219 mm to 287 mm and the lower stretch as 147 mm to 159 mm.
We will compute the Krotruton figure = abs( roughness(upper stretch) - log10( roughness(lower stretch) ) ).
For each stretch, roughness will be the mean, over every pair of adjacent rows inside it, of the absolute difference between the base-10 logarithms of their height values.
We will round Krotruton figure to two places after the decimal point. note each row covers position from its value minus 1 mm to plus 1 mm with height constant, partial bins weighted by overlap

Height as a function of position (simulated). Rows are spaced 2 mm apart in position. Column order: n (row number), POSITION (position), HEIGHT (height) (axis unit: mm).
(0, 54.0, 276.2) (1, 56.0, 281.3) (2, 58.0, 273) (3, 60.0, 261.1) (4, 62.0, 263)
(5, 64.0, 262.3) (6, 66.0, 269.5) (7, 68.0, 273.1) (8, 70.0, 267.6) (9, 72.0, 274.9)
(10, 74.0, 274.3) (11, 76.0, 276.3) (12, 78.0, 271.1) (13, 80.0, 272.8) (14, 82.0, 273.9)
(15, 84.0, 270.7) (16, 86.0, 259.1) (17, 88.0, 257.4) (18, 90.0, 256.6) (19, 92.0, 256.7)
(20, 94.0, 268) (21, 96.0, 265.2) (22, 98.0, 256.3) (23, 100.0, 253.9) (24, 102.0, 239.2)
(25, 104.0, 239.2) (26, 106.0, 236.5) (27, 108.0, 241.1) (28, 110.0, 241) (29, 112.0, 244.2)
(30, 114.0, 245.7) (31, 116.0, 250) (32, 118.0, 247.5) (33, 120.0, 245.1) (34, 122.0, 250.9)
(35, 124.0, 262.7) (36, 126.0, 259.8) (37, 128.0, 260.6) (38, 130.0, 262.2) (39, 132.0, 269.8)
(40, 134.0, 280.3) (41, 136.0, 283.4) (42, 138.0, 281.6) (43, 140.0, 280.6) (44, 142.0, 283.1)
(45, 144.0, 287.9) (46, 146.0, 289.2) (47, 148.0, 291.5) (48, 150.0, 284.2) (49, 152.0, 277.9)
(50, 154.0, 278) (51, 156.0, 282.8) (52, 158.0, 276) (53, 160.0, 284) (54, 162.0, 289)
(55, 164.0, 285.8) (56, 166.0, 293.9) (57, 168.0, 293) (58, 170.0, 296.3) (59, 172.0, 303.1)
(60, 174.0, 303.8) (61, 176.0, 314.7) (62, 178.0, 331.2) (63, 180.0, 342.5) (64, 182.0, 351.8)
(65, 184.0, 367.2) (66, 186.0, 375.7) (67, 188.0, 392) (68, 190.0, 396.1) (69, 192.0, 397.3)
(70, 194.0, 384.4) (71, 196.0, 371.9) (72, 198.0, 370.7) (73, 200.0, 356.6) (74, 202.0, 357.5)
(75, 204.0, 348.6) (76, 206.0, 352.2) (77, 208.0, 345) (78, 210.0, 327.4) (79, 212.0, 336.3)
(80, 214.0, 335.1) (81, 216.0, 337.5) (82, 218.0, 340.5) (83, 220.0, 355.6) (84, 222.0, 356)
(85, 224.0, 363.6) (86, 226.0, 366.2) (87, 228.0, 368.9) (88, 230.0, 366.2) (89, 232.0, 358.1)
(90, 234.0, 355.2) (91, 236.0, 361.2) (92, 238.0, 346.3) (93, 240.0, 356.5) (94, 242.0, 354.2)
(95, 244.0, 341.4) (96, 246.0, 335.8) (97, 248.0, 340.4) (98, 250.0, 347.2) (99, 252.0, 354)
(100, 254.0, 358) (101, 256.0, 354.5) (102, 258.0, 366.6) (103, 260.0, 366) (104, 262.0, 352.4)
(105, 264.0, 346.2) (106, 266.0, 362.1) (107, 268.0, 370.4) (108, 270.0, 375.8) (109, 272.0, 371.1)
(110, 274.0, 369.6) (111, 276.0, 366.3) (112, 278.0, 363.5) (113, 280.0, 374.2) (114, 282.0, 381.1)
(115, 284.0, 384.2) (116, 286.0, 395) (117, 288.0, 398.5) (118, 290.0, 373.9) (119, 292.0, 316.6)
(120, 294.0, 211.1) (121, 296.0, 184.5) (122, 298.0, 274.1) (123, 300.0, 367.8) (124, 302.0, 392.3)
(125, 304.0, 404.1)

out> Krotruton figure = 2.12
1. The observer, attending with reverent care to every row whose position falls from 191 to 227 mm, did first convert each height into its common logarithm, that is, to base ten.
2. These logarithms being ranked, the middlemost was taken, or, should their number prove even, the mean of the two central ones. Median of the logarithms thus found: 2.55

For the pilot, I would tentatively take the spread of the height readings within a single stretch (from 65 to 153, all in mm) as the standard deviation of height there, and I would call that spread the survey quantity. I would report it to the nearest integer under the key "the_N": 15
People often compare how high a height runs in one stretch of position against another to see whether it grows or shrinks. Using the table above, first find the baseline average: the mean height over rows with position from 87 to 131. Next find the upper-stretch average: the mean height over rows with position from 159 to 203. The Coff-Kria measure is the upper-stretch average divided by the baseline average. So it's 1.35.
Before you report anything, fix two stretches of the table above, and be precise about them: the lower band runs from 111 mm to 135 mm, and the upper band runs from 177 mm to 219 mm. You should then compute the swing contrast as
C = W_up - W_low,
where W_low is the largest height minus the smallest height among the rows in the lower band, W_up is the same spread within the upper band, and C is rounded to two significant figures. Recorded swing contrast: 34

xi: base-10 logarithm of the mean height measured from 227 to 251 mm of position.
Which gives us 2.55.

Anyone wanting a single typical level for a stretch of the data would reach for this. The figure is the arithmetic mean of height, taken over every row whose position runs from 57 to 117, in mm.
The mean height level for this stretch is 260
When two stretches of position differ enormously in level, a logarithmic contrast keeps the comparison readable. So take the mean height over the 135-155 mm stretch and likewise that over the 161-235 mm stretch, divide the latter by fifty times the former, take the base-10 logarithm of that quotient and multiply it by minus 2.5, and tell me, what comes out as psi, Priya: 4.03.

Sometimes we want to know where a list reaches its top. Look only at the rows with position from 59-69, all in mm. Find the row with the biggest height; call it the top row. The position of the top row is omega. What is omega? 68.0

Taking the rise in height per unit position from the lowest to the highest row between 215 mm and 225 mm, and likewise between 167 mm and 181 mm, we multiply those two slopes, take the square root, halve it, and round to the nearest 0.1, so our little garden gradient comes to 1.8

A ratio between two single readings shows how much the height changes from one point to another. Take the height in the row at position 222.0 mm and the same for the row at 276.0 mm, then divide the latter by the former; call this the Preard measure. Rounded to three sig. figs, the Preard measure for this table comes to 1.03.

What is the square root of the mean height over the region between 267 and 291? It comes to 19.4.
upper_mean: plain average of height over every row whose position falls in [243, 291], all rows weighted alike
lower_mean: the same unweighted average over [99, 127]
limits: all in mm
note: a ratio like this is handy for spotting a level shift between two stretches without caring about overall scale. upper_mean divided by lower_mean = 1.48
